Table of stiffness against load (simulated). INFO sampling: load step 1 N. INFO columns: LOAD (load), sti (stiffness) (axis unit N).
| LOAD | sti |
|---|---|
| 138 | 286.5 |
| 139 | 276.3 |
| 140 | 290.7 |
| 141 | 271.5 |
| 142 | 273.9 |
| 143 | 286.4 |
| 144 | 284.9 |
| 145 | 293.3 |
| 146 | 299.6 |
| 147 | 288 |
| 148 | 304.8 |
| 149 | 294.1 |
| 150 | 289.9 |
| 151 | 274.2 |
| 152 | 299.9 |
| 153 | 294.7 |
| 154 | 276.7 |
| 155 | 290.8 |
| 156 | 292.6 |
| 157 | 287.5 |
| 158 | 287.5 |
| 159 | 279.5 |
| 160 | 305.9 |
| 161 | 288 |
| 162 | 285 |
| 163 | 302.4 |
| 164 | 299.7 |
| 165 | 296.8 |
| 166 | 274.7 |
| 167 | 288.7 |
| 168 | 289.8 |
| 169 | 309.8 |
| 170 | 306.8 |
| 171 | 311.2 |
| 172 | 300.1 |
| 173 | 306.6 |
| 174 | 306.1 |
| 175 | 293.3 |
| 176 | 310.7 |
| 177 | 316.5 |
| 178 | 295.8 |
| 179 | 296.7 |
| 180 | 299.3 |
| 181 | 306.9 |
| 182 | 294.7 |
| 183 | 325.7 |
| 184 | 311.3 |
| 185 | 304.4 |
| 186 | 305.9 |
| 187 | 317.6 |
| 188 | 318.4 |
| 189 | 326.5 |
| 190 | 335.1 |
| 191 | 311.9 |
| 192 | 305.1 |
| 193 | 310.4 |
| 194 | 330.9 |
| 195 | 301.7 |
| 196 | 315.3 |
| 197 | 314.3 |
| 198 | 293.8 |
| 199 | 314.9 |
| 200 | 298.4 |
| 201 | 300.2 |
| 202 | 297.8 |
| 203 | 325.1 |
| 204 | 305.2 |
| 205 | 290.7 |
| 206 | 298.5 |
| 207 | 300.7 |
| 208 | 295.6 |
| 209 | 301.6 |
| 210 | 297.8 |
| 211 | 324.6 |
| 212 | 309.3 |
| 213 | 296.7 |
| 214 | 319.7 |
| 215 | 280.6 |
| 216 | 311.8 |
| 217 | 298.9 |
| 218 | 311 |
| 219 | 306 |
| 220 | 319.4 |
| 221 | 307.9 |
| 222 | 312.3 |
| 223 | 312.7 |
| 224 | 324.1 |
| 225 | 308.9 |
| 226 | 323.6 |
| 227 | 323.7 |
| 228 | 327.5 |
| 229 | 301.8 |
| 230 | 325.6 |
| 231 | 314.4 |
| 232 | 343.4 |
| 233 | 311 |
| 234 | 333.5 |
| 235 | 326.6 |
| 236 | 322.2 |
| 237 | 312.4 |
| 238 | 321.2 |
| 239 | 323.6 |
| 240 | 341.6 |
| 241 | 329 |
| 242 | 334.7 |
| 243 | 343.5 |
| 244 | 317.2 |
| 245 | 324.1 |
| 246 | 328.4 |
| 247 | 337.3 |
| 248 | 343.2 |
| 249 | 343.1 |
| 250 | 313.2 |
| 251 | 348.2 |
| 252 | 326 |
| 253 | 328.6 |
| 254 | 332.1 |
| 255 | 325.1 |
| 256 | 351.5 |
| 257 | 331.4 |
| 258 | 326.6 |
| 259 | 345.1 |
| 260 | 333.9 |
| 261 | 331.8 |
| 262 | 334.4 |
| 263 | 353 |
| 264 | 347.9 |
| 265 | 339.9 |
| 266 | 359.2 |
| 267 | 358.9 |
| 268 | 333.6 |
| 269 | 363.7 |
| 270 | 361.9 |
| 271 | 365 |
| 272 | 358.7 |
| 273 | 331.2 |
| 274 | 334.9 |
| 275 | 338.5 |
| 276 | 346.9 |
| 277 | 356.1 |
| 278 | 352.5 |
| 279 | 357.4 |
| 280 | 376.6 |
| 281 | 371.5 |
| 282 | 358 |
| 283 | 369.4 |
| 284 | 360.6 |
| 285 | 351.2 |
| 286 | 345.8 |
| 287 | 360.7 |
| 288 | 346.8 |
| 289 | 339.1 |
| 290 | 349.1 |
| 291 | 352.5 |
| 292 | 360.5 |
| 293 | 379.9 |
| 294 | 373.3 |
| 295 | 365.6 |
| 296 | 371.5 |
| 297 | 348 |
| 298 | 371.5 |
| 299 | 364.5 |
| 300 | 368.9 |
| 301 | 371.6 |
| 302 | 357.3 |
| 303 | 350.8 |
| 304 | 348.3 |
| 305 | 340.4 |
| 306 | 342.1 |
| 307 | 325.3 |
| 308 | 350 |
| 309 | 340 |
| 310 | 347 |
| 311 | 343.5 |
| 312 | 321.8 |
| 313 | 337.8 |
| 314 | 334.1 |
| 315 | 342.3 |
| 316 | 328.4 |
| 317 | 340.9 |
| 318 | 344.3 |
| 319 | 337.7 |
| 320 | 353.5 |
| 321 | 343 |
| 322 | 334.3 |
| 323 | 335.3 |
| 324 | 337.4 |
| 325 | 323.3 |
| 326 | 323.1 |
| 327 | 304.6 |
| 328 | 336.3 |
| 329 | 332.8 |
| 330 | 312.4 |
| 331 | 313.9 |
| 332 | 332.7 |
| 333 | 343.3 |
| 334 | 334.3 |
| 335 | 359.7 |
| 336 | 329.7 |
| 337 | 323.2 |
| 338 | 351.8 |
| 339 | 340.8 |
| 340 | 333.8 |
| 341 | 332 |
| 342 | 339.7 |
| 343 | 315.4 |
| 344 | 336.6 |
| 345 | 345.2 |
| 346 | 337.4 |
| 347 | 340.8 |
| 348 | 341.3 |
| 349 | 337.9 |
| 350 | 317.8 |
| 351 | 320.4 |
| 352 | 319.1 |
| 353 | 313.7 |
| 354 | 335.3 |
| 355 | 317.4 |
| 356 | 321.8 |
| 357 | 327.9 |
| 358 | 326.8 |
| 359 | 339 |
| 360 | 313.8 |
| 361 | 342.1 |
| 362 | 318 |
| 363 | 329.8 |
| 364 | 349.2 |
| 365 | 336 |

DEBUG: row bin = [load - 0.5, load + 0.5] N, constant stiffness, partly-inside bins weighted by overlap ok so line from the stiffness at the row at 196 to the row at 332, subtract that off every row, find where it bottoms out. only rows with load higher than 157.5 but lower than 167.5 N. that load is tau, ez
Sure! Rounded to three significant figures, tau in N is 166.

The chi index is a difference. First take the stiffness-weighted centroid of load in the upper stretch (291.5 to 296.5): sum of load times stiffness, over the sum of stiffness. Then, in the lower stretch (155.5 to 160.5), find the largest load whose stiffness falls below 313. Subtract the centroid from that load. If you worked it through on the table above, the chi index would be -134.0 N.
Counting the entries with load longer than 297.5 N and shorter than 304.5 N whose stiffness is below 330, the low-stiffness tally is 0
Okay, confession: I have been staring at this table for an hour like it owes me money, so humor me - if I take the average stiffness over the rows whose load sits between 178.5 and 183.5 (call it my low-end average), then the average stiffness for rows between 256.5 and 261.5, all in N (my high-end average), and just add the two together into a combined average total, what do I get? 638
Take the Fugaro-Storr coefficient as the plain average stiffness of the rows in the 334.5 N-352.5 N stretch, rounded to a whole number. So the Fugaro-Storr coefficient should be 335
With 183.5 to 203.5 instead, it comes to 312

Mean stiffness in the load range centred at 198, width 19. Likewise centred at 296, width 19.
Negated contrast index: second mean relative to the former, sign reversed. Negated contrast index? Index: -1.16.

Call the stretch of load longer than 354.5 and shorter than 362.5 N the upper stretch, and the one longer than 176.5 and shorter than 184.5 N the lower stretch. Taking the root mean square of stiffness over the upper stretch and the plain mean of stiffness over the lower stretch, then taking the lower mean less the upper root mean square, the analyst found -20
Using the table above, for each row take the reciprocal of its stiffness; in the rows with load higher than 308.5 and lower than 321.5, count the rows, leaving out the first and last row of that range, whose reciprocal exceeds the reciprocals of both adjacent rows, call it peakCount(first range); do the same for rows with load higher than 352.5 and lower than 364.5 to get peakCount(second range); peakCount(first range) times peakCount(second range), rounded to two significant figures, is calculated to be 16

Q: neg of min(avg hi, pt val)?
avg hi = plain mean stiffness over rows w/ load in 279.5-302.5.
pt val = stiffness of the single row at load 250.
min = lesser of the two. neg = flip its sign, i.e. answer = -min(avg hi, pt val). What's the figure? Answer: -313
